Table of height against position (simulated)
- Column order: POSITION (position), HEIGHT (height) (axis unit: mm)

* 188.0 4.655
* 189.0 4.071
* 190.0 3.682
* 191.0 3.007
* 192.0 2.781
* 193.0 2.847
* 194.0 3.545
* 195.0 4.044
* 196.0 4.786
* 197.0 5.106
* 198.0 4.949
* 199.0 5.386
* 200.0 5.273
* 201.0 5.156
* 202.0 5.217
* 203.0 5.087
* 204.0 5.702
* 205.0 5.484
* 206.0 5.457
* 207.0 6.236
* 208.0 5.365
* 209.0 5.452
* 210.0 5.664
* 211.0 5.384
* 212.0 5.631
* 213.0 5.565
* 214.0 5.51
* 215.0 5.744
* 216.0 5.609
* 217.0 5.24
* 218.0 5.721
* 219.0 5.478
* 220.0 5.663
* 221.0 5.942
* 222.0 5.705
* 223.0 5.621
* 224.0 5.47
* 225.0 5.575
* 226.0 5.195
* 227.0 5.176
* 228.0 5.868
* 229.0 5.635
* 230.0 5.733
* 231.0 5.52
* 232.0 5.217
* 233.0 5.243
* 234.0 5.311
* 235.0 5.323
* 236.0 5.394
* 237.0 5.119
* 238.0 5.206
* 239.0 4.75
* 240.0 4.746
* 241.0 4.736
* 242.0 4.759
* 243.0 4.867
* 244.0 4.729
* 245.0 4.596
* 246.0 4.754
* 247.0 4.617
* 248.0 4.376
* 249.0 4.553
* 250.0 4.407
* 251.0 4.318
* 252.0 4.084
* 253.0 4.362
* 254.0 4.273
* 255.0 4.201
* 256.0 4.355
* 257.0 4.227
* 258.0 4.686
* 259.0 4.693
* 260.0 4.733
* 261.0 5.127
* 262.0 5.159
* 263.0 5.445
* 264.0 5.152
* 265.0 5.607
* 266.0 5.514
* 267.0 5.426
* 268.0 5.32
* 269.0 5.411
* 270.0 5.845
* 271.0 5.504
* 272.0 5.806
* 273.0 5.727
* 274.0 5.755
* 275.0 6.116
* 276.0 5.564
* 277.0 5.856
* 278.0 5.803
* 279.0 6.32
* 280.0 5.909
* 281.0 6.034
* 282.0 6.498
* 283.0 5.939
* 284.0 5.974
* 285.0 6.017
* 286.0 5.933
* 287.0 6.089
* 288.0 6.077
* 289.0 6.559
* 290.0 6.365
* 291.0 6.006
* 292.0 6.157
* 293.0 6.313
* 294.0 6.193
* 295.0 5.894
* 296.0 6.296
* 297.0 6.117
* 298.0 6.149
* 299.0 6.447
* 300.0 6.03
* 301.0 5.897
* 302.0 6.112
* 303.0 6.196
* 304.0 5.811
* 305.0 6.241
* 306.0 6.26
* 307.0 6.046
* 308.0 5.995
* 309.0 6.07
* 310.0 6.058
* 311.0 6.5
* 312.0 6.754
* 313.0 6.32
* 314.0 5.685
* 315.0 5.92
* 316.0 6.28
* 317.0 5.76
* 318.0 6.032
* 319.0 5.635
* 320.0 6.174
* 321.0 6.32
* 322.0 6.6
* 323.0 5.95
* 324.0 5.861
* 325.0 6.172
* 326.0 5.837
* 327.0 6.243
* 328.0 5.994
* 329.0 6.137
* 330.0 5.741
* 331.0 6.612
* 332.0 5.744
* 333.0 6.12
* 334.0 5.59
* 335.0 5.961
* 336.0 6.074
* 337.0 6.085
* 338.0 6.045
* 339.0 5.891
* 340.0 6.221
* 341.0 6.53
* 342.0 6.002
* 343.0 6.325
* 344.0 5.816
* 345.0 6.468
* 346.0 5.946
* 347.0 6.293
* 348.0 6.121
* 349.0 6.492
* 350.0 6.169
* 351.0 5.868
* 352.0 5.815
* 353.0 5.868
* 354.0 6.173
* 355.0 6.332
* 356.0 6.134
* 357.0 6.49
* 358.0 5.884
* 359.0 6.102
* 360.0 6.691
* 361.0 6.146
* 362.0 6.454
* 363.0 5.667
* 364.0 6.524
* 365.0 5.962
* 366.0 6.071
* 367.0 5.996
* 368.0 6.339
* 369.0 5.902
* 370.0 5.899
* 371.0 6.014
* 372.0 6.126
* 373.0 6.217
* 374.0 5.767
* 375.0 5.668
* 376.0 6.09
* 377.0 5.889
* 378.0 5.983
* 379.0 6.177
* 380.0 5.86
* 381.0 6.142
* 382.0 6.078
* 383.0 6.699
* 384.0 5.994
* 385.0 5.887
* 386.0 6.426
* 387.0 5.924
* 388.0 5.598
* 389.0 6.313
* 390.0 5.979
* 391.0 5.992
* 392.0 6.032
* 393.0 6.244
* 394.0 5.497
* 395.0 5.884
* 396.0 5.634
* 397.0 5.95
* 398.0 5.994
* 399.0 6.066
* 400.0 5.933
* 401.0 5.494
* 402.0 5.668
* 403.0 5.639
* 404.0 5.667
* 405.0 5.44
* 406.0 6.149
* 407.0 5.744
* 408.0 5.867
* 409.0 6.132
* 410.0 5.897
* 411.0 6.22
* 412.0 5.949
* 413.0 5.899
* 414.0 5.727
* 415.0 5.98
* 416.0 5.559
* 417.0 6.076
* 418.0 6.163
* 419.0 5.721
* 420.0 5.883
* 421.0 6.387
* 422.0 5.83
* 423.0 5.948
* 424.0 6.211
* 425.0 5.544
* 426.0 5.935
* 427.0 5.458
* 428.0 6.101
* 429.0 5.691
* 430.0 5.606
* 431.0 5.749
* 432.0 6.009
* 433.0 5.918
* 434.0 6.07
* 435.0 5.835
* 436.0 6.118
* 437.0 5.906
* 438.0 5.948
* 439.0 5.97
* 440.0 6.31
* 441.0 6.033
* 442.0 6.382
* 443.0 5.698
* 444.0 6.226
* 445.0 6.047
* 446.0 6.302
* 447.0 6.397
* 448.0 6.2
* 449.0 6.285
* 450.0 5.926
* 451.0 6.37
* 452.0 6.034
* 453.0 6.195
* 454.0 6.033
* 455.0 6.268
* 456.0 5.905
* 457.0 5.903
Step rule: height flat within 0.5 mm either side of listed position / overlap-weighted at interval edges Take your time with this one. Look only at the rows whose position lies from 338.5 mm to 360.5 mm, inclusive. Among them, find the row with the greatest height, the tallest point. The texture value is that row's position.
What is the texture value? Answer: 360.0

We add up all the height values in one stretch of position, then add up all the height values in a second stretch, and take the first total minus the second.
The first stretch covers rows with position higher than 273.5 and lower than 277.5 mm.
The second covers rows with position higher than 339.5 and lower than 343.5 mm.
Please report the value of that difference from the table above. -1.8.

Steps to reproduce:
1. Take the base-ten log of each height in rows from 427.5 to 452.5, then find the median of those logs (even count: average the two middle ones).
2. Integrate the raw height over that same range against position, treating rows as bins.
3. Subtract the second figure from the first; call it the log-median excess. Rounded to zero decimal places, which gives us -150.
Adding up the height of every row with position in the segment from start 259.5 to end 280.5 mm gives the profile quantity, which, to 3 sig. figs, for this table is 117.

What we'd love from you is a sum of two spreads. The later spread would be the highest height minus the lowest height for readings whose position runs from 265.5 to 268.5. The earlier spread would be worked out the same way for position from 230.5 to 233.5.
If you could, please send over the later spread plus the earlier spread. 0.5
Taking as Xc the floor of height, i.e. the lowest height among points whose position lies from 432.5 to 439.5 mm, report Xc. 5.835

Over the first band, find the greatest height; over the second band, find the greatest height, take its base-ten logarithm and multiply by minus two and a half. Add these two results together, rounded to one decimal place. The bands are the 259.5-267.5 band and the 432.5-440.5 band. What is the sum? 3.6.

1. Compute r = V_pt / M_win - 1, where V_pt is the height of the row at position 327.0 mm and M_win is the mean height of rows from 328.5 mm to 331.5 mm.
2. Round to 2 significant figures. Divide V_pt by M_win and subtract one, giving 0.013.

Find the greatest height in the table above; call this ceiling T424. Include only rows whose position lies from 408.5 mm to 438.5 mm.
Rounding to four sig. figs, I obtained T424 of 6.387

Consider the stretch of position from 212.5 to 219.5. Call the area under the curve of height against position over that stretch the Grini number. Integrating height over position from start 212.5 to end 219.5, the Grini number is 39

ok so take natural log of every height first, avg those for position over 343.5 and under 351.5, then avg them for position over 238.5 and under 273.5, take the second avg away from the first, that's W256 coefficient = 0.23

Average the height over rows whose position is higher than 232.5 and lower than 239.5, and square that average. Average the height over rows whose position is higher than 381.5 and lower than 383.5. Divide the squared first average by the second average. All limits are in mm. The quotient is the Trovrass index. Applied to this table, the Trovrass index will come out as 4.2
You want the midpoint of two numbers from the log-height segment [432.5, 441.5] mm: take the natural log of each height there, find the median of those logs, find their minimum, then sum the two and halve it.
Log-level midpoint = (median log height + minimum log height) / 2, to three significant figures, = 1.78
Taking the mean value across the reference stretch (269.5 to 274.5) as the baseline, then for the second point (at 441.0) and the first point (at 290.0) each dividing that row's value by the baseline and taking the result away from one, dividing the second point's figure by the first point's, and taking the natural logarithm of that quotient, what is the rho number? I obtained -0.7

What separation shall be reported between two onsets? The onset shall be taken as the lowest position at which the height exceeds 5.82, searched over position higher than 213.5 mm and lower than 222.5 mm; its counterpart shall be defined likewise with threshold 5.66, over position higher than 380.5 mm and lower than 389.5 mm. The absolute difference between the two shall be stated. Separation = 160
